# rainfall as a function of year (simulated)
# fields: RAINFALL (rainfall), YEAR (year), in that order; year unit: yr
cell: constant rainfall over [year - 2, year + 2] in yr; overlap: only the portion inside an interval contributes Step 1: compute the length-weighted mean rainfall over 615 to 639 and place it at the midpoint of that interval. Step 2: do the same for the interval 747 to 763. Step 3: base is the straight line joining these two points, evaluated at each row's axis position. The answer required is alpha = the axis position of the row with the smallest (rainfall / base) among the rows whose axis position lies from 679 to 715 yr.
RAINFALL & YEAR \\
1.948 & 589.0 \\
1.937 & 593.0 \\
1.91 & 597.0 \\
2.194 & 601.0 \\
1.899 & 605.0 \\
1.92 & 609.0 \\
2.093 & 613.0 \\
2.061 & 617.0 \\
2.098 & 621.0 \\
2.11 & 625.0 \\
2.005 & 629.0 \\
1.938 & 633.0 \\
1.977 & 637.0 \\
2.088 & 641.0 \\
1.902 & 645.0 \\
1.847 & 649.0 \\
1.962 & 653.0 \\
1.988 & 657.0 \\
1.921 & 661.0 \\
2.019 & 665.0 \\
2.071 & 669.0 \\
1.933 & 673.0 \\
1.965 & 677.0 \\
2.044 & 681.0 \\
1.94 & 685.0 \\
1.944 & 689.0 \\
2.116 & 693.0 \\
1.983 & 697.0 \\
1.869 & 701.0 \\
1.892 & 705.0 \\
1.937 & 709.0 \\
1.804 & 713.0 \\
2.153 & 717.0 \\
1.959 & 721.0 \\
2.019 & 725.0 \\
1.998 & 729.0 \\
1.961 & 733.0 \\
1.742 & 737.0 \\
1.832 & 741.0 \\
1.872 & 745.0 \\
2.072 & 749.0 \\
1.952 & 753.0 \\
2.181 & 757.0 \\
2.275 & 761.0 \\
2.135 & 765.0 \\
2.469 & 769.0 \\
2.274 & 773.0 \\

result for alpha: 713.0 yr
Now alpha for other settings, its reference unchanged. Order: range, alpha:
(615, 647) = 645.0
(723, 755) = 737.0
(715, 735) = 733.0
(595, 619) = 605.0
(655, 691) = 661.0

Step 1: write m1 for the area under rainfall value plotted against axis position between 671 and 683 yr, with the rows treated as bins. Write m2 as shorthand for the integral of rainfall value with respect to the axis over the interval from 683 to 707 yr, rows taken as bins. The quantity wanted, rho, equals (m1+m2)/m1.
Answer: 3.0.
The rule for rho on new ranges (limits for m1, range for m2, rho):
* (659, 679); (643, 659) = 1.8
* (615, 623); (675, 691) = 2.9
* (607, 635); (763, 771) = 1.3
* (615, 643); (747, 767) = 1.7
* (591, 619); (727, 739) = 1.4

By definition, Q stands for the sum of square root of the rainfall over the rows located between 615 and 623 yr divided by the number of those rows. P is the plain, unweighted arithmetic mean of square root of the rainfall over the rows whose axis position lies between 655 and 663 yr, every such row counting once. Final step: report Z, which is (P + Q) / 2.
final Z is 1.42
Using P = 1.398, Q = 1.44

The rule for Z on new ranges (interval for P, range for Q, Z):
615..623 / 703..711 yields 1.41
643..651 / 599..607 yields 1.40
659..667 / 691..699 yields 1.42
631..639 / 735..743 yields 1.37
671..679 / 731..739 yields 1.38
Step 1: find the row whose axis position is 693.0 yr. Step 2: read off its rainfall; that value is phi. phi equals 2.116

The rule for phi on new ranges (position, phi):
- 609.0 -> 1.92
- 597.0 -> 1.91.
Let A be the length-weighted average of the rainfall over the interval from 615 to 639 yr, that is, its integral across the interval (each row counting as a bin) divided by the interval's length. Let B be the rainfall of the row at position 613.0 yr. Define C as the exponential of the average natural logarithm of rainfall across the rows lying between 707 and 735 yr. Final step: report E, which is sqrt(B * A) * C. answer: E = 4.1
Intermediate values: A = 2.03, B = 2.093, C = 1.97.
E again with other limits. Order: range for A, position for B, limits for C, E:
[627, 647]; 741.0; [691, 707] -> 3.7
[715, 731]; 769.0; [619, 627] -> 4.7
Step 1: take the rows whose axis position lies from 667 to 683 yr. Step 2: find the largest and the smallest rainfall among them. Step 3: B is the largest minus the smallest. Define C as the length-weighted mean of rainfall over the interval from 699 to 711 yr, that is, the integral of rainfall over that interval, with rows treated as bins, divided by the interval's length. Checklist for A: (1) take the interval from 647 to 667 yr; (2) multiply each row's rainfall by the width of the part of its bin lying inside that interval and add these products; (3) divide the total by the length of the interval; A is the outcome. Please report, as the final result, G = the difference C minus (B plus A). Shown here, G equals -0.19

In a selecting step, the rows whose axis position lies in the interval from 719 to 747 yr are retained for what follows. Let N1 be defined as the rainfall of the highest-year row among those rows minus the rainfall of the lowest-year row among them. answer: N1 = -0.09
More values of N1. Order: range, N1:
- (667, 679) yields -0.11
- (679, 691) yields -0.10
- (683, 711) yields 0.00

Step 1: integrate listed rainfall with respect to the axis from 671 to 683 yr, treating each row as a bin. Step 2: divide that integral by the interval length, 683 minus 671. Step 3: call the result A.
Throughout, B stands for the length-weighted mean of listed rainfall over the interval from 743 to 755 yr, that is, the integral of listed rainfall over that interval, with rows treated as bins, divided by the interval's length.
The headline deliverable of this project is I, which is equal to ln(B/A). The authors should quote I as -0.01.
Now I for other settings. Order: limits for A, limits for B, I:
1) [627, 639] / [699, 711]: -0.04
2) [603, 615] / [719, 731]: 0.01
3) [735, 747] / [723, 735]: 0.09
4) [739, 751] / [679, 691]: 0.03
